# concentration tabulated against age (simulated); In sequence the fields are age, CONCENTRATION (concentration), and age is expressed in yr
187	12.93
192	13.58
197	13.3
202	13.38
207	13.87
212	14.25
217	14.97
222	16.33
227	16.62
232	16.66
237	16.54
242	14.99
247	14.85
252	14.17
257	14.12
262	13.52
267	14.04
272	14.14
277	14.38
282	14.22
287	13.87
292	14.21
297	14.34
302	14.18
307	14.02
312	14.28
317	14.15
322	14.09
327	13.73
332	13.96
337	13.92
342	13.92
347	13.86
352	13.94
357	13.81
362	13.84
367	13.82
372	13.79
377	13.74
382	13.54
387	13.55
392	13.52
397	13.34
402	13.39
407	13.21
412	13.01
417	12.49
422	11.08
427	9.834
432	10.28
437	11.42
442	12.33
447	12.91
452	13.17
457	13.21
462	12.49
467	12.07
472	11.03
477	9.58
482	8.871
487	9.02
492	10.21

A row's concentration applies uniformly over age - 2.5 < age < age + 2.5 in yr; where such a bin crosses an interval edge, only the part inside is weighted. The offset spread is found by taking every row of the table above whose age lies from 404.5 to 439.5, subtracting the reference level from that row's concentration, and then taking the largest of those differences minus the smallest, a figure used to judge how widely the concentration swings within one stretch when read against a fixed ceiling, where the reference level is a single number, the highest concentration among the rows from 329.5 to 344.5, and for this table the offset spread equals 3.4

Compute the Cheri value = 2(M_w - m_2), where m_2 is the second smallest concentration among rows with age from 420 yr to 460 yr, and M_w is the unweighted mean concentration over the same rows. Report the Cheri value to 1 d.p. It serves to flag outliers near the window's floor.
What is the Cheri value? 3.0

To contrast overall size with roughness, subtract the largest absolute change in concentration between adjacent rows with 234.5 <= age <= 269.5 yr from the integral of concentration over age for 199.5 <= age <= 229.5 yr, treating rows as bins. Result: 446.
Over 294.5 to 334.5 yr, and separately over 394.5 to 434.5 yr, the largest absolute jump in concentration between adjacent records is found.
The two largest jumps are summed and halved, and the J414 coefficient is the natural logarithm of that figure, -0.12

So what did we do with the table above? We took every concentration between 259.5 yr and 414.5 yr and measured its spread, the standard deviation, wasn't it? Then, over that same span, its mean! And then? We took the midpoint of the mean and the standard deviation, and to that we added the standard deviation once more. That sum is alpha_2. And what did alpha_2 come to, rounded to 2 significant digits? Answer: 7.4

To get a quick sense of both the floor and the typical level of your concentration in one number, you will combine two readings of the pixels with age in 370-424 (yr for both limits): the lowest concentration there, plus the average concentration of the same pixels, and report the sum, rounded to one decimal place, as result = 24.2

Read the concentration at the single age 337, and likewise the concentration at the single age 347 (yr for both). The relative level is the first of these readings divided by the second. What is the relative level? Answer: 1.00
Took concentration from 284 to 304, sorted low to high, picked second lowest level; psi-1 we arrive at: 14.18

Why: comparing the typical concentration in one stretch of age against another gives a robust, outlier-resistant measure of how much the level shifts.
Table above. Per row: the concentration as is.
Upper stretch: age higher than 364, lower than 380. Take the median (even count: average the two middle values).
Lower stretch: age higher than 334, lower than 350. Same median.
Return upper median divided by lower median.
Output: 0.991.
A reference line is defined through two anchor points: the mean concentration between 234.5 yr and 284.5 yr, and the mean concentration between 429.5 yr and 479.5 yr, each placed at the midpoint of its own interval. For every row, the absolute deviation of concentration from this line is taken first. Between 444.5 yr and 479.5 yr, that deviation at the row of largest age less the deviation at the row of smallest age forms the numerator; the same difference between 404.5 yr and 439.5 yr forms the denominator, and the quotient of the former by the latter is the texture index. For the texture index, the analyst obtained -20.4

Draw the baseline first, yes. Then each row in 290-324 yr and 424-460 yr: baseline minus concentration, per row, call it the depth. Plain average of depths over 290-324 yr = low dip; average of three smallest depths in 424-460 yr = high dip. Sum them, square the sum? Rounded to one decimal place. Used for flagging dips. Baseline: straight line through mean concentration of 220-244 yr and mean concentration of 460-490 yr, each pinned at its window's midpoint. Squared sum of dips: 3.2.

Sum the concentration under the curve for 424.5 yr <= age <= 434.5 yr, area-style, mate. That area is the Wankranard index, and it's 101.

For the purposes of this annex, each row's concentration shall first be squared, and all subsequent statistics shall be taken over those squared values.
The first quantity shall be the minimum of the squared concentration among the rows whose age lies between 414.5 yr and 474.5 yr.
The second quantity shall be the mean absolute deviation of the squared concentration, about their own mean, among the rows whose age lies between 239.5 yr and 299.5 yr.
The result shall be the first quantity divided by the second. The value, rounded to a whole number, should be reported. 13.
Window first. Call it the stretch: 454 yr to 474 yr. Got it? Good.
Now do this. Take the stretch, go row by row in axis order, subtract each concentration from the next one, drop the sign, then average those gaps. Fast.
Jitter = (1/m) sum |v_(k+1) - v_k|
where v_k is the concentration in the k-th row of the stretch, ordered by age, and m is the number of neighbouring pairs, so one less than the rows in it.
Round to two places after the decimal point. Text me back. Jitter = 0.73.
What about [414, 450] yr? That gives 0.96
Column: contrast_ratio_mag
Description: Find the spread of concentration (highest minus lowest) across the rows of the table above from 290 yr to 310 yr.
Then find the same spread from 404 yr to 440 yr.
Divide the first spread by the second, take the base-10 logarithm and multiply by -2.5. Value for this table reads 2.6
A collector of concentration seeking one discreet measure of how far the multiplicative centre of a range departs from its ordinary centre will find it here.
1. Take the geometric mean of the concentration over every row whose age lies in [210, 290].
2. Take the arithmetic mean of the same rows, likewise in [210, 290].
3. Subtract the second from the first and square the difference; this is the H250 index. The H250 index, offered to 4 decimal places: 0.0012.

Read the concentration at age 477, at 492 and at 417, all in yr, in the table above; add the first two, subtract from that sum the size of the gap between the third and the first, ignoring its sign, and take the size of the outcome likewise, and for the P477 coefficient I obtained 17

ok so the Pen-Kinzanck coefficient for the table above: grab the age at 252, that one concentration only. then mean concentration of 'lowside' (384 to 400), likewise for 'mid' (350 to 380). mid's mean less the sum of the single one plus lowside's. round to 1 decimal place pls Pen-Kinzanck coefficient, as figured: -13.8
